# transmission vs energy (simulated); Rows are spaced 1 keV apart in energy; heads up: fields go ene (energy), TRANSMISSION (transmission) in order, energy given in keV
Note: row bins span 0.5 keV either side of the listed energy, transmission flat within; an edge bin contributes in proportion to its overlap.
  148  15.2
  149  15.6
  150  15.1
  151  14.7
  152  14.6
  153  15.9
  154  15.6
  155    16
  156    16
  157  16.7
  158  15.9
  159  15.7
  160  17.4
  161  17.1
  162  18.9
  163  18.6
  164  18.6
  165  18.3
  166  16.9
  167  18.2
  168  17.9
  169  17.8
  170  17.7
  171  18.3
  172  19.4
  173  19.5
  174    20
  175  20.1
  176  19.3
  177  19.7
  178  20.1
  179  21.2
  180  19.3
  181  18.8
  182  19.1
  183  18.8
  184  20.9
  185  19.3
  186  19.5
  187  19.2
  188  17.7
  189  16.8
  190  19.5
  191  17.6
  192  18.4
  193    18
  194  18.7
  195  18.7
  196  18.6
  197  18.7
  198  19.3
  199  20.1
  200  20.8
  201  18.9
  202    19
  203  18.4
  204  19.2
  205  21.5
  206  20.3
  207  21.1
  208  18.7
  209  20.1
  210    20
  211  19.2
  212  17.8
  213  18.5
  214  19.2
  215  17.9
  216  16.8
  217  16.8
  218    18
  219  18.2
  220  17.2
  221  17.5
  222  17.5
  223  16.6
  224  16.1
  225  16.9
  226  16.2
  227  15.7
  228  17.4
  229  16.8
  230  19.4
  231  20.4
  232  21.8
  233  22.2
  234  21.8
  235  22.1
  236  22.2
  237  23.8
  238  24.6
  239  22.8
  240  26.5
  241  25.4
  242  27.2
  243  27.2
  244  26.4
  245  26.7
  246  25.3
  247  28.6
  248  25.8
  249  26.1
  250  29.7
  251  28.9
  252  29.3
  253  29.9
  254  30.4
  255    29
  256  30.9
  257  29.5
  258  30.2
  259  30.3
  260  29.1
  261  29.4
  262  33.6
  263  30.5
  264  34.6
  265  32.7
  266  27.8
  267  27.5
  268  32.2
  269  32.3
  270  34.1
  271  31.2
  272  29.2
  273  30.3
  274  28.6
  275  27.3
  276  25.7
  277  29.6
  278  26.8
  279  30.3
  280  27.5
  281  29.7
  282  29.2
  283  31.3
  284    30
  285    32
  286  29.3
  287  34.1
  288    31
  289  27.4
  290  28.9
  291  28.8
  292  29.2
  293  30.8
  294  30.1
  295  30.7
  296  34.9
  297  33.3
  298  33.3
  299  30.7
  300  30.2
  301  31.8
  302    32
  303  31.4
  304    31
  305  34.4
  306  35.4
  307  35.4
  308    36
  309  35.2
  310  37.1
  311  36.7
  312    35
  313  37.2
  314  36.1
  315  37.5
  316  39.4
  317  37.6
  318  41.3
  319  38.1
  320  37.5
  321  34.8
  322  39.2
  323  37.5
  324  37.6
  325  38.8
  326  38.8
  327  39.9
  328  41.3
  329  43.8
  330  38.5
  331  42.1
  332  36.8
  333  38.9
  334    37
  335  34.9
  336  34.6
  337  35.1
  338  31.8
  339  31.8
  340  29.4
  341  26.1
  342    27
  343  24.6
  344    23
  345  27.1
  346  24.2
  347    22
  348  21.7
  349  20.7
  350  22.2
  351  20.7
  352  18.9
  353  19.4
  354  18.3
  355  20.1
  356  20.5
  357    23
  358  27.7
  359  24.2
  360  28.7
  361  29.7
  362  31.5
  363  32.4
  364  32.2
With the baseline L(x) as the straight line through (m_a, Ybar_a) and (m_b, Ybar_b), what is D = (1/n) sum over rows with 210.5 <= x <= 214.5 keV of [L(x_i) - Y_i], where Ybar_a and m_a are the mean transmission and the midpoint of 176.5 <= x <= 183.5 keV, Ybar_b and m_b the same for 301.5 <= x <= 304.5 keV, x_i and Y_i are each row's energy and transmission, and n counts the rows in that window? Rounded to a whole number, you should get 4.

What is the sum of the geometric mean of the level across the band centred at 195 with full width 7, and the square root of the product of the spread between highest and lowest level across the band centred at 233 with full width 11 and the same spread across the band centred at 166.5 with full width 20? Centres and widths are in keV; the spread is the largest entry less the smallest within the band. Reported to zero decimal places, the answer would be 24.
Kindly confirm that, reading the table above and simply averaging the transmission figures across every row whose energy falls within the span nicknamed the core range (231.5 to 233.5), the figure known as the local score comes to 22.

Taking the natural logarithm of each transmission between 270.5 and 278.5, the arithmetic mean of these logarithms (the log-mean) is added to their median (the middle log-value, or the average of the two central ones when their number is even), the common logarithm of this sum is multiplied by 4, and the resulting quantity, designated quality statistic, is 3.31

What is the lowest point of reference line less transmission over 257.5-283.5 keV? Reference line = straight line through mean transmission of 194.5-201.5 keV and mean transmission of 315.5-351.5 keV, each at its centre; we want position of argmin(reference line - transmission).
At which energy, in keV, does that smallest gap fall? 264 keV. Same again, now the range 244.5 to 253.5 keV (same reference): 250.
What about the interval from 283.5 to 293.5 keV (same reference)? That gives 287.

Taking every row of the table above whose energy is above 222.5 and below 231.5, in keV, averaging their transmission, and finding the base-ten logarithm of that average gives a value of 1.24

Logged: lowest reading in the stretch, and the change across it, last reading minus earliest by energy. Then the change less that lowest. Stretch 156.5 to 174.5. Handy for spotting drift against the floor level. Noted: -12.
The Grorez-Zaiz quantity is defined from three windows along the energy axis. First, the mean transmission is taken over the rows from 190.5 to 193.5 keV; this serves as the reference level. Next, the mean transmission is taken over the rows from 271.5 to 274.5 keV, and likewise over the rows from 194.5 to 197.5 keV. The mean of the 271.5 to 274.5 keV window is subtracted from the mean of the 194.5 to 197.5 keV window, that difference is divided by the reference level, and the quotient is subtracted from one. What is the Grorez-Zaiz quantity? 1.6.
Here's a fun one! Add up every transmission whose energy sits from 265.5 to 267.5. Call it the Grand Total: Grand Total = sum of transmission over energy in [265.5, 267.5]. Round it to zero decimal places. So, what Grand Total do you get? 55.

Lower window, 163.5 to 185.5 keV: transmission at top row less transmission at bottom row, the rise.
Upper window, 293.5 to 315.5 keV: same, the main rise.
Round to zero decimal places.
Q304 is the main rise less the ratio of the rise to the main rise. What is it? 7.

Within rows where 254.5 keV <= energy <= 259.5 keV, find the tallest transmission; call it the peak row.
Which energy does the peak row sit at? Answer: 256 keV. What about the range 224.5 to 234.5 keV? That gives 233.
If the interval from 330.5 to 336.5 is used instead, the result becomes 331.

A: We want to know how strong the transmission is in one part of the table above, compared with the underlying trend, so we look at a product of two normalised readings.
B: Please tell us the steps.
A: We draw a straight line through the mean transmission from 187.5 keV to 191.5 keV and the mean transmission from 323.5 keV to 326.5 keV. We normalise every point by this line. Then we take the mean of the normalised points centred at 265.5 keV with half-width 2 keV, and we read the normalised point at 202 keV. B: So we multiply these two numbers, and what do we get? 1.00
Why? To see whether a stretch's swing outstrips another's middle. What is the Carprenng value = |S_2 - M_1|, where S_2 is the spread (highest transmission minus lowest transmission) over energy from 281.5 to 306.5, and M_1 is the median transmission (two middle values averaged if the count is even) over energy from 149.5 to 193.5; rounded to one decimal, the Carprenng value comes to 10.3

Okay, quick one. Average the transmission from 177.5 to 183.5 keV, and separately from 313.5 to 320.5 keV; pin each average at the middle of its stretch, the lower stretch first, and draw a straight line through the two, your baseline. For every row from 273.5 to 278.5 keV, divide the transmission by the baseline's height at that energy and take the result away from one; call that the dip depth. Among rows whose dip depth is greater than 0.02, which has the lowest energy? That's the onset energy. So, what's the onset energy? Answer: 274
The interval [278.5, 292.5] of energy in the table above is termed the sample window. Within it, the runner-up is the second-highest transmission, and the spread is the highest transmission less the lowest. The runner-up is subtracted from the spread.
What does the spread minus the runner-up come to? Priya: -25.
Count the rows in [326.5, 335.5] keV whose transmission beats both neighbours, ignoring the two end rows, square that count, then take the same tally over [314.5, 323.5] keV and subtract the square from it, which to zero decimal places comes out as -6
